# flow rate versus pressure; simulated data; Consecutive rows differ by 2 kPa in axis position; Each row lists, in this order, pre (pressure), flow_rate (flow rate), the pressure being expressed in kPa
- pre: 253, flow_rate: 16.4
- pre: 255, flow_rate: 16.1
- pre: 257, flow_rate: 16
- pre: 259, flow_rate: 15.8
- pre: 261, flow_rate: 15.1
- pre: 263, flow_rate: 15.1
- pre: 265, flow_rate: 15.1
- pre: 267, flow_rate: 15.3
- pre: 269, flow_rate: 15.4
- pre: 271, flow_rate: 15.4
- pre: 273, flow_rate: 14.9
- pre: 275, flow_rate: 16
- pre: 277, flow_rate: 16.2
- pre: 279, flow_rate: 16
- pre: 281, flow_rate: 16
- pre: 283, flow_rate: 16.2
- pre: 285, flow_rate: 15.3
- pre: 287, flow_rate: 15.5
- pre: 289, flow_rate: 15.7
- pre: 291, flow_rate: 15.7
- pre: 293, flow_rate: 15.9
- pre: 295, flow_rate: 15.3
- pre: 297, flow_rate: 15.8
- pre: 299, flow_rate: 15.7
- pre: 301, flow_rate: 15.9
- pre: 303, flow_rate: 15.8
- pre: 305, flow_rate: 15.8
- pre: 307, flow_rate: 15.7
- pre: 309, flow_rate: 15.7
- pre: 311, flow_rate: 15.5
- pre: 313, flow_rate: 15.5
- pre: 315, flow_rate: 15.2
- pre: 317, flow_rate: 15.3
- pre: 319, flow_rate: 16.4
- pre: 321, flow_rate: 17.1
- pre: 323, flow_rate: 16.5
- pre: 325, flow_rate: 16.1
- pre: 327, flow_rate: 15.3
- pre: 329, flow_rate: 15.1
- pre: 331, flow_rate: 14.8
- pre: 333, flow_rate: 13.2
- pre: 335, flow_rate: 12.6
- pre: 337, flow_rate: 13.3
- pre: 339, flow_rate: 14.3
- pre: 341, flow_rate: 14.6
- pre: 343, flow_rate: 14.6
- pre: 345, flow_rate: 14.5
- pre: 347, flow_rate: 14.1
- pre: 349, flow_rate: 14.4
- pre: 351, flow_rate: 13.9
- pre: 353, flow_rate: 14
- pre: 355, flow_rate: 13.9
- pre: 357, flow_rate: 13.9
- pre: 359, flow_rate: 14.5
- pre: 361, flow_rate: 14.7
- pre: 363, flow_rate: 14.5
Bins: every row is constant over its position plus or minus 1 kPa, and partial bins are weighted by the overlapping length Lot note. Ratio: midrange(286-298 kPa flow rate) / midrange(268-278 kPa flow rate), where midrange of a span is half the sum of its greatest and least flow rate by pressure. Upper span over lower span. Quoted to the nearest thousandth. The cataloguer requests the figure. 1.003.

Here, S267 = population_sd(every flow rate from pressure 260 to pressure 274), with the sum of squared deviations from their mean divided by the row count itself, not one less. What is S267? 0.17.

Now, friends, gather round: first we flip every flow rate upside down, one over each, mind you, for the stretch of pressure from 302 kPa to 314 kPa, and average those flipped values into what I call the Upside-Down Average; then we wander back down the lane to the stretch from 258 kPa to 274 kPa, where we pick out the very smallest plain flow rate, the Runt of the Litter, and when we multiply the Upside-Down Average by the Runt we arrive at 0.95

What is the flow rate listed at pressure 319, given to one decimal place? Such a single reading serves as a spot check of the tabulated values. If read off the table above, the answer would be 16.4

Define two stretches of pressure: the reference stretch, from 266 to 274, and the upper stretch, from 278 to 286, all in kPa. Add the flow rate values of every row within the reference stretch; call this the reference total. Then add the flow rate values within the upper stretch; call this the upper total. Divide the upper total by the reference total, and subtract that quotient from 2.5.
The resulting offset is 1.46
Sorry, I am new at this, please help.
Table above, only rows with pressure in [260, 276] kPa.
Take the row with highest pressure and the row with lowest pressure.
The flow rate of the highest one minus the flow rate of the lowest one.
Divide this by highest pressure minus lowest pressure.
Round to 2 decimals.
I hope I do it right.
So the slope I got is 0.06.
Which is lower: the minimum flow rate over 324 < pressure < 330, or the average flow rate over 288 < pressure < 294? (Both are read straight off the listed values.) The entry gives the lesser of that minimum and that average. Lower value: 15.1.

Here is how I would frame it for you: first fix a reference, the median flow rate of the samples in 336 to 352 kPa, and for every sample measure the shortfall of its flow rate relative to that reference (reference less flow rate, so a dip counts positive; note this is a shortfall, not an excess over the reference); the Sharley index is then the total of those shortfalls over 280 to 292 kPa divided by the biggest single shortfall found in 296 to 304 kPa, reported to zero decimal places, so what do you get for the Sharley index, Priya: 6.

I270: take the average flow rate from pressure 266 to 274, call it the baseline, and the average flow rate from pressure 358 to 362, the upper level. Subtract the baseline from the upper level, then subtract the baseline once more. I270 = -15.9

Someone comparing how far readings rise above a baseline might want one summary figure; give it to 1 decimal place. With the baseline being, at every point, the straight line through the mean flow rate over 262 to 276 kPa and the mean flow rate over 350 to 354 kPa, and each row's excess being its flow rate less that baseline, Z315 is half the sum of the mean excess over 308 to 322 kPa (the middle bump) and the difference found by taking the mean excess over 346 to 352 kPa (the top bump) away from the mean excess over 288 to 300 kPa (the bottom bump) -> 1.0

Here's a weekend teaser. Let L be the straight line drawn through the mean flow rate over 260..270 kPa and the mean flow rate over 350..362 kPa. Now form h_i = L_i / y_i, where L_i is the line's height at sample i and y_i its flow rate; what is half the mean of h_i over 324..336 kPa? 0.501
